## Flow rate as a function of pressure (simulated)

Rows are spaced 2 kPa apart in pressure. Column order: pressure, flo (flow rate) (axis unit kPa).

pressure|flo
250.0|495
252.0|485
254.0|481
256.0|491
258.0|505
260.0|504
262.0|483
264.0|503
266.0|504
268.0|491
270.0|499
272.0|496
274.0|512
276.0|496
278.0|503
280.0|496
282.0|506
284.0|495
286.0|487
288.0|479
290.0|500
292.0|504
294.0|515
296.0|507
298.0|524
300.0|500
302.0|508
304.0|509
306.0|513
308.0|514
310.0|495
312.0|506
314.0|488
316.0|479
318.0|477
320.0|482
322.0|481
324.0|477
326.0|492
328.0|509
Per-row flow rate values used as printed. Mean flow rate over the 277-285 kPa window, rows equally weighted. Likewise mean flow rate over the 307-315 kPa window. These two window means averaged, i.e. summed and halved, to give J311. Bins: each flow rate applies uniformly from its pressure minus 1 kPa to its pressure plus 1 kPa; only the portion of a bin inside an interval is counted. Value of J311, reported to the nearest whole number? 500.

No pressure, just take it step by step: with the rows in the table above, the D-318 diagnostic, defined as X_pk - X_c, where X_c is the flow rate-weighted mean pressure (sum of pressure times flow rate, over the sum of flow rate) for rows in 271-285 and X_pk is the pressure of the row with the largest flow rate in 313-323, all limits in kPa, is 36.0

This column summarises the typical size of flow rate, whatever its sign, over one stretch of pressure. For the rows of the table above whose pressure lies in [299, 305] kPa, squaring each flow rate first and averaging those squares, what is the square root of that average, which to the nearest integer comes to 506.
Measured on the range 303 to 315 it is 504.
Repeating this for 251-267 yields 495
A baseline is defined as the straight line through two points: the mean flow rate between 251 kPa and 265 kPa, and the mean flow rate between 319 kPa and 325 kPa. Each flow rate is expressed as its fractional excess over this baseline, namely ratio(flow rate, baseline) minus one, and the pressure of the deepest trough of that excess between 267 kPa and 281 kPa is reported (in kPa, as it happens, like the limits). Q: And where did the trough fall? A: 268.0 kPa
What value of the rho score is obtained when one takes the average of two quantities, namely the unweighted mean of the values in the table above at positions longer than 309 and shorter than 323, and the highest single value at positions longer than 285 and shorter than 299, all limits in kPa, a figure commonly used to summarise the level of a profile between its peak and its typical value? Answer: 505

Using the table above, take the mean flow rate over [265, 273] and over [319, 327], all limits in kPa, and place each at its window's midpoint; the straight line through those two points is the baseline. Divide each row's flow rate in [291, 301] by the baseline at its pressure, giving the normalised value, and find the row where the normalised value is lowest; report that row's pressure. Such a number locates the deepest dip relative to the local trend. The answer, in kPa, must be 300.0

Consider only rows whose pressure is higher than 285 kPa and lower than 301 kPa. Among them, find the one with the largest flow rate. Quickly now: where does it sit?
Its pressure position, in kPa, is 298.0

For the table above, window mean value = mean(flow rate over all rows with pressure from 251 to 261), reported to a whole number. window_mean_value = 493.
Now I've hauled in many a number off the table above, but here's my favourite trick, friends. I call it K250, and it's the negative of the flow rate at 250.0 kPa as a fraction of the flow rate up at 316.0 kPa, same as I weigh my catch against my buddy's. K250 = -1.03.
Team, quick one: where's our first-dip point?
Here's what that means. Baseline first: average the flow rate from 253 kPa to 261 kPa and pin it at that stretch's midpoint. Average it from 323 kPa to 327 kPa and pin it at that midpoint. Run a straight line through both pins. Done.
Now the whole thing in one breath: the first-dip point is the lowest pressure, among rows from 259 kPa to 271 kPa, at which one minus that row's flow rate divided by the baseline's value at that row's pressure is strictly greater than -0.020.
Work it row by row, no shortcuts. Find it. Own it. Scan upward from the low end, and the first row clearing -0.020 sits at 260.0 kPa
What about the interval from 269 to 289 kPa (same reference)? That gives 270.0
